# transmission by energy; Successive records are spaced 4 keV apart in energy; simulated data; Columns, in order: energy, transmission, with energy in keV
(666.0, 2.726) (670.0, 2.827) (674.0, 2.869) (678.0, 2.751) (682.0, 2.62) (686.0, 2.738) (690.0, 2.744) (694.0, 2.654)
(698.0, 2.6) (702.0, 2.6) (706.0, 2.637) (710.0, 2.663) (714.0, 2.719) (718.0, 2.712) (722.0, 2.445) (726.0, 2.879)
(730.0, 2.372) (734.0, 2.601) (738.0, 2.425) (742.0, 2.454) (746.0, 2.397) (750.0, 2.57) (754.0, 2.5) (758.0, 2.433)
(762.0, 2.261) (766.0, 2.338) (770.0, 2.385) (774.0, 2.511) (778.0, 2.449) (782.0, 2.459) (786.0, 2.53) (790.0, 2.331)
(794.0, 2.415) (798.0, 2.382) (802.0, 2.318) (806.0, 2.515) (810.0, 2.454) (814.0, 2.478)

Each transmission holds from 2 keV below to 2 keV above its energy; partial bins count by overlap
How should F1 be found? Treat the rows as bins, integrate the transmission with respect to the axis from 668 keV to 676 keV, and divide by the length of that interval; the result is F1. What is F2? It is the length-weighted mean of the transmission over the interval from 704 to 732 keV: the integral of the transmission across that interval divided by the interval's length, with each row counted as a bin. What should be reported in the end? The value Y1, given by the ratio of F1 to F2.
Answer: 1.08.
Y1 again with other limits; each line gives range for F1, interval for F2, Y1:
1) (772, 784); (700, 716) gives 0.93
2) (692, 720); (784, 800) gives 1.10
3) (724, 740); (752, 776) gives 1.07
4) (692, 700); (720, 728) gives 0.99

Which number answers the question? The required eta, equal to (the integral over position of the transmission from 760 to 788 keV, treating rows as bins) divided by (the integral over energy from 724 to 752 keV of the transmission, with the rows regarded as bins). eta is 0.96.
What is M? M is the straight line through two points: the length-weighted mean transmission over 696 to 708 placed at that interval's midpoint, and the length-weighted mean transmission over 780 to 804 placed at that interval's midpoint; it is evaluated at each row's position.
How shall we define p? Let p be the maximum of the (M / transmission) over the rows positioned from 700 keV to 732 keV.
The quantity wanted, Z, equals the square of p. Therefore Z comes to 1.15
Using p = 1.07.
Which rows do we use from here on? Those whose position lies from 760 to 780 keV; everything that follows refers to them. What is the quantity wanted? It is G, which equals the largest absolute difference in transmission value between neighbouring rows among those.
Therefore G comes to 0.13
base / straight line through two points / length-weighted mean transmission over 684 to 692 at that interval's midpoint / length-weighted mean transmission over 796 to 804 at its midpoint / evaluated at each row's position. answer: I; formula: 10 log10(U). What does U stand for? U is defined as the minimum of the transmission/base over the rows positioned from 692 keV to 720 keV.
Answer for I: -0.17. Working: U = 0.96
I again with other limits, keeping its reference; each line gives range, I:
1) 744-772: -0.41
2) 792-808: -0.05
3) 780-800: -0.10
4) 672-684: -0.23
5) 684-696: -0.11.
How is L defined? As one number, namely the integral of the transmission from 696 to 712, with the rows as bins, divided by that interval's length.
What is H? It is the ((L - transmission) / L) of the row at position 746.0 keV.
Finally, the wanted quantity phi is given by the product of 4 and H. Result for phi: 0.35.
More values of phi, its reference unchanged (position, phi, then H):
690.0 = -0.18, -0.05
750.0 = 0.08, 0.02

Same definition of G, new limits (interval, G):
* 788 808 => 0.20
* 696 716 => 0.06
